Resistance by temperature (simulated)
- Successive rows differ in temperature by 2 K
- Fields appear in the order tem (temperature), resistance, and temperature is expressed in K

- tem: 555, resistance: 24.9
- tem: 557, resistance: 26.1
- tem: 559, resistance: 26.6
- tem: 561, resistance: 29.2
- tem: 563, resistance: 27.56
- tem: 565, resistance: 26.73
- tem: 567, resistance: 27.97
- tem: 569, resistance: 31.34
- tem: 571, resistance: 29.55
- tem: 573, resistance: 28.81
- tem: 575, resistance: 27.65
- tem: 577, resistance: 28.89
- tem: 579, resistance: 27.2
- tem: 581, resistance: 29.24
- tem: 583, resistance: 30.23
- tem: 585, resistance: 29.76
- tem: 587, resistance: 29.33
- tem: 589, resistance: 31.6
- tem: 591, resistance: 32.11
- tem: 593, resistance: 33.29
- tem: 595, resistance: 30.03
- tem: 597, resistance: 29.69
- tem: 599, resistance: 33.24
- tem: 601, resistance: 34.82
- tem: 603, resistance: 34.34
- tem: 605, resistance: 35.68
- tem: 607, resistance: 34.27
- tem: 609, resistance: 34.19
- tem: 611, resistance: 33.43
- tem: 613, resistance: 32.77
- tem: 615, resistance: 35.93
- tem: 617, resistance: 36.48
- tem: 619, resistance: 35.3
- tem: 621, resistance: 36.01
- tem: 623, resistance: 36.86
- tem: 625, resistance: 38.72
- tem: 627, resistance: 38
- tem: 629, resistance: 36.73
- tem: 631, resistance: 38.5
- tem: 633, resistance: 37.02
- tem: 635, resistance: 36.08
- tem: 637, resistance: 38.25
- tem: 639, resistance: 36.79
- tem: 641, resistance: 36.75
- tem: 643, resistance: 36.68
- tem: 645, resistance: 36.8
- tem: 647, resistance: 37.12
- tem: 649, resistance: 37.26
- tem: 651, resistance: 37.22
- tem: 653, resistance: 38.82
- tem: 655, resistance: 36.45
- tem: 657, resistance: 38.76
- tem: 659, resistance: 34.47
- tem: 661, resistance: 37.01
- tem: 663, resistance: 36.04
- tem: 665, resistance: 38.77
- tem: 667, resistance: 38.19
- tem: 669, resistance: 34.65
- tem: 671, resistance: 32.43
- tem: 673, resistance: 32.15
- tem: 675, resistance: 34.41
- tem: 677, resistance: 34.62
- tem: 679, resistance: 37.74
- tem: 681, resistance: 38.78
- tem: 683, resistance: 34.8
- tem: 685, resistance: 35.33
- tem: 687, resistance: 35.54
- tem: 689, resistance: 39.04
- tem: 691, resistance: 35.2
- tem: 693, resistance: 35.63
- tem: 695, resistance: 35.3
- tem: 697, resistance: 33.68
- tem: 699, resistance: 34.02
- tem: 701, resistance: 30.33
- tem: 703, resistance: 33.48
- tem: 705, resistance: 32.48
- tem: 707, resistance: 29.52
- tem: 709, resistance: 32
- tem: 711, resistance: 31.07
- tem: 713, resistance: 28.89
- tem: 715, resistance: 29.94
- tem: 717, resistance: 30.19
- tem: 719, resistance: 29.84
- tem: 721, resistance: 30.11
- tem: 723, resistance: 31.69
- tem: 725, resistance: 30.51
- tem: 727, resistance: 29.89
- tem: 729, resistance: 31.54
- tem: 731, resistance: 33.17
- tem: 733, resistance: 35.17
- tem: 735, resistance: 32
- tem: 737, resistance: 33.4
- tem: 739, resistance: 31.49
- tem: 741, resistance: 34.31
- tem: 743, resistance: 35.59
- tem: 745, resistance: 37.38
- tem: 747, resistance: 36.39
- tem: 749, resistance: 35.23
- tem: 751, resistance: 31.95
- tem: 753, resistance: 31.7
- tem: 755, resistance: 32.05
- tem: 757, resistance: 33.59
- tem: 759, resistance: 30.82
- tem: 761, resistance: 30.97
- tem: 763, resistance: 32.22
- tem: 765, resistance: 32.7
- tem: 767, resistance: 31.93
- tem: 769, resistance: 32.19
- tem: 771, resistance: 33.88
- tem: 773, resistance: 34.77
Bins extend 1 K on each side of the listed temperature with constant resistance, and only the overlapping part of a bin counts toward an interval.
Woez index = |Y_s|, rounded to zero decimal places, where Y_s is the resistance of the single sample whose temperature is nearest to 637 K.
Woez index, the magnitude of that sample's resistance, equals 38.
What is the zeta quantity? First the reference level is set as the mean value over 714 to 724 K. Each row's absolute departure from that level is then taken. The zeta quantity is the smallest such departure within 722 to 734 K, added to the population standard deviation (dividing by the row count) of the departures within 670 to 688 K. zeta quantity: 2.2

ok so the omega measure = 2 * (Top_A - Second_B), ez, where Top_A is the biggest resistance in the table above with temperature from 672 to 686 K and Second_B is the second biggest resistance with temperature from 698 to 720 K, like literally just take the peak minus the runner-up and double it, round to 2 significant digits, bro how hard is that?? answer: 11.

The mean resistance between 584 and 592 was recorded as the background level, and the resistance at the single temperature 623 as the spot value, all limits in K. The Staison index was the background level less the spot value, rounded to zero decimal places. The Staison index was -6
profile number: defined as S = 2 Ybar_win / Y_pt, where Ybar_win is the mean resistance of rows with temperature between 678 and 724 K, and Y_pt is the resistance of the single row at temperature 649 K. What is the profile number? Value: 1.78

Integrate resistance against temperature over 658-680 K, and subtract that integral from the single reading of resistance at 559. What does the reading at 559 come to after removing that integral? -754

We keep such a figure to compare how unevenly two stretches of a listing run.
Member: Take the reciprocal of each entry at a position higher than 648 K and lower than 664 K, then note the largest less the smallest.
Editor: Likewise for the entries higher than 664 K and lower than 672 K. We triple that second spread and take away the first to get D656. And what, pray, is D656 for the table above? 0.012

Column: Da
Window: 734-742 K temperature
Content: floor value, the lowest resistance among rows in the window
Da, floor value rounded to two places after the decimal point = 31.49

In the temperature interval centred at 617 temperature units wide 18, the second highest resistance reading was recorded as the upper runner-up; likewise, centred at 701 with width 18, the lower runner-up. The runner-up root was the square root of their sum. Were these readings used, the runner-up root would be 8.49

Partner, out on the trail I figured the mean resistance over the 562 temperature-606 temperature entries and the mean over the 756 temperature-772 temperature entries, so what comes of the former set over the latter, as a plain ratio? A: 0.94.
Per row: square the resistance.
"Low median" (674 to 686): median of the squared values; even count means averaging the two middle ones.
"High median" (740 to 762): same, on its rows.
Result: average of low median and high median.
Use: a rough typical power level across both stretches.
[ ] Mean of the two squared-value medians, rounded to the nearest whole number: 1179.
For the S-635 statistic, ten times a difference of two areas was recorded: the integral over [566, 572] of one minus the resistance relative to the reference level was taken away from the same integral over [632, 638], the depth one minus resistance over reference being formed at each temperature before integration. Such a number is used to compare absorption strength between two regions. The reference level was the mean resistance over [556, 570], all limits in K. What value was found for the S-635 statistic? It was -16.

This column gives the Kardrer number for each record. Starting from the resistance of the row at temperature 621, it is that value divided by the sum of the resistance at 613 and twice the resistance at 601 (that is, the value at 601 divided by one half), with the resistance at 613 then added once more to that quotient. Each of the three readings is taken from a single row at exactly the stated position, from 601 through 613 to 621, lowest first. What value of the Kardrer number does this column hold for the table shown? 33.1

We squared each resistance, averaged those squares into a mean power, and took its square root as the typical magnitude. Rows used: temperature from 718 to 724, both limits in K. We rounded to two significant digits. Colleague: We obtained 31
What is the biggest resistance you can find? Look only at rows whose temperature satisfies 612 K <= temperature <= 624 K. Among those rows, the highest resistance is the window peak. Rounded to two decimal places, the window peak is 36.86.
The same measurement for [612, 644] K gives 38.72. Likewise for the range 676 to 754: 39.04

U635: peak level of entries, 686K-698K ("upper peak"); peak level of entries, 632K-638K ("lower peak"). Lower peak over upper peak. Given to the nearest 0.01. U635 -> 0.98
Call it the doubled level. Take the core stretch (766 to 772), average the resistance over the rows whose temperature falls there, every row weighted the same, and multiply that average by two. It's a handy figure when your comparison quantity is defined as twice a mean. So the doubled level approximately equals 65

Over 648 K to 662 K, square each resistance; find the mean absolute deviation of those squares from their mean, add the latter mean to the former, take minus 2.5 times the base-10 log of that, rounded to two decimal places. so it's -7.91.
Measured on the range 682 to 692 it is -7.86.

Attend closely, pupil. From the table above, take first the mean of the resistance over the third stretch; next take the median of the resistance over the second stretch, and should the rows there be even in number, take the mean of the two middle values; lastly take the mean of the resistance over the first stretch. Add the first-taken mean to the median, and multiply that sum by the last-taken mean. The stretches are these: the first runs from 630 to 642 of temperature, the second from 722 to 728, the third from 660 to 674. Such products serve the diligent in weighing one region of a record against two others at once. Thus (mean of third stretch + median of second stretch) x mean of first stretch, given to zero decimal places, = 2462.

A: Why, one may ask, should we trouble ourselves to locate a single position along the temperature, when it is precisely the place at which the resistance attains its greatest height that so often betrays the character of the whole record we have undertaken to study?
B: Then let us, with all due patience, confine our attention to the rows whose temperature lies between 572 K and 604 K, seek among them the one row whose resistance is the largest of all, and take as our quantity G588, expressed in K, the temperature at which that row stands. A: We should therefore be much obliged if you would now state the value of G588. 601 K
